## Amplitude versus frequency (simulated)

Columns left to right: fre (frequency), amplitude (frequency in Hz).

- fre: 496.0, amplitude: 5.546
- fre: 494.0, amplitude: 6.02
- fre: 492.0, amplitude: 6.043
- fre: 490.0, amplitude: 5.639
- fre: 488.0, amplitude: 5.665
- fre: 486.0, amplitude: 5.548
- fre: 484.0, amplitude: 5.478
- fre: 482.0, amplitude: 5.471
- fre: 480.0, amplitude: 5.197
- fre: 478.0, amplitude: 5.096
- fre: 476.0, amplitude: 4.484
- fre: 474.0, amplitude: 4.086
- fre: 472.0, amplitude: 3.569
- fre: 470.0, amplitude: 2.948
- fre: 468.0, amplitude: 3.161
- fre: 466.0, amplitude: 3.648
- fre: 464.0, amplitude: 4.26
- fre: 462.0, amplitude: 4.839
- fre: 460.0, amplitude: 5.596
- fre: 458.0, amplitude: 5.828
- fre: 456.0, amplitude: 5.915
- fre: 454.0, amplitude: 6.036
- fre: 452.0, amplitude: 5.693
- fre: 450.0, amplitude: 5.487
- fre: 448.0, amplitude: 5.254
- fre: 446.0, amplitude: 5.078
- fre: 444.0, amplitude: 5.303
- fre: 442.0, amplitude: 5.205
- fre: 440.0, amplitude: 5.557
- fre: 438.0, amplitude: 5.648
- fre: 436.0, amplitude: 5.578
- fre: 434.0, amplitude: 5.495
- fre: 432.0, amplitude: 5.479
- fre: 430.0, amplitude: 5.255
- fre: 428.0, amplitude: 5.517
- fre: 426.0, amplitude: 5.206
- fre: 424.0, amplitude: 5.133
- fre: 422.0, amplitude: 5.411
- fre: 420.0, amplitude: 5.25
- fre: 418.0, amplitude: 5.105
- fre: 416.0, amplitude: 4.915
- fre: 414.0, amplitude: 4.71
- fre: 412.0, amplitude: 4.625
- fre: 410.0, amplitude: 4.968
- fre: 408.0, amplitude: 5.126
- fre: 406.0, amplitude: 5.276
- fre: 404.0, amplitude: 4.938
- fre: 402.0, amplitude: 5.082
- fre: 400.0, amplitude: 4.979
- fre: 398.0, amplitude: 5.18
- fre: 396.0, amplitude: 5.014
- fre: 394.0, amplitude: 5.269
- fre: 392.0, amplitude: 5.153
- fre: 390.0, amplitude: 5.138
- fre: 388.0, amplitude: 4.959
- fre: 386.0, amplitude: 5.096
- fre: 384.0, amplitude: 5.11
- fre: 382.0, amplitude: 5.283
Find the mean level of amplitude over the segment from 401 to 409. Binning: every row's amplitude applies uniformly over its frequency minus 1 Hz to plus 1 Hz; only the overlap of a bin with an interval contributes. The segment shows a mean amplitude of 5.1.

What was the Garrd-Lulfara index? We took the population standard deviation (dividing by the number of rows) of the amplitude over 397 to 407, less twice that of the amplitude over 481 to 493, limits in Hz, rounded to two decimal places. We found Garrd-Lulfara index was -0.26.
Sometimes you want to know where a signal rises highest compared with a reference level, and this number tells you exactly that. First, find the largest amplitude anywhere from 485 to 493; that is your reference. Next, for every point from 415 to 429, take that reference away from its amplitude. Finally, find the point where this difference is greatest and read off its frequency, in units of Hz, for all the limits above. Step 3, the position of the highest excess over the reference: 428.0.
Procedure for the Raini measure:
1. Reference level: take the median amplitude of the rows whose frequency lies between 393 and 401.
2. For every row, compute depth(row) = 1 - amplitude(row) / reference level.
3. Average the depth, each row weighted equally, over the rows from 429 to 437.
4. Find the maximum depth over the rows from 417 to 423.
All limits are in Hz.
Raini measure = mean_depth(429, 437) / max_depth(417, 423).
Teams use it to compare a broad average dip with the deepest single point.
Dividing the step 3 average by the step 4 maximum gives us 44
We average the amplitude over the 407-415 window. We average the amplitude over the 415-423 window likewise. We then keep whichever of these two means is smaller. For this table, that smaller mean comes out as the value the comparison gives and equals 4.86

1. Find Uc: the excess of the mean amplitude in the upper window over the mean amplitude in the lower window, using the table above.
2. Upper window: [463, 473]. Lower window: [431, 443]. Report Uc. -2.0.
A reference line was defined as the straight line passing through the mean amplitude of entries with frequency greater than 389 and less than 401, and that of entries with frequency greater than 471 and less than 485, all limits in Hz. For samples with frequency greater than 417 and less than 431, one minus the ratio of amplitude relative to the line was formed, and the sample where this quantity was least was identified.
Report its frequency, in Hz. 428.0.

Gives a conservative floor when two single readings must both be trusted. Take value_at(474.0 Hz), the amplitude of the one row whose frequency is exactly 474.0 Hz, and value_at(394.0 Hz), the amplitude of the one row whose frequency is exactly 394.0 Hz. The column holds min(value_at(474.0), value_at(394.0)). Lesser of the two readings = 4.1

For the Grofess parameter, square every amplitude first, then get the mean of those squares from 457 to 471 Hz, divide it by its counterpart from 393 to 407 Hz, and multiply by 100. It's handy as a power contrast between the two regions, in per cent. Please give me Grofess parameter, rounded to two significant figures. 76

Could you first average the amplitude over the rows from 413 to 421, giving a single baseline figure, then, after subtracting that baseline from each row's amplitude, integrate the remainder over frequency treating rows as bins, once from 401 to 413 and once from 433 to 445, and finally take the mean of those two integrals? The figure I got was 2.9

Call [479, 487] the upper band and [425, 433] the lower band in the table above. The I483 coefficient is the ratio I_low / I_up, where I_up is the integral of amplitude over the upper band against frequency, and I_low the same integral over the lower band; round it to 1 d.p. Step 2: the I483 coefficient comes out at 1.0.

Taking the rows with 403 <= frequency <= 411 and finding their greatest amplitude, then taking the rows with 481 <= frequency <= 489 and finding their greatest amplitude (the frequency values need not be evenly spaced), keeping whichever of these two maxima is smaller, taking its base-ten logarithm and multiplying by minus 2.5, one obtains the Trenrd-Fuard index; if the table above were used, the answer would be -1.81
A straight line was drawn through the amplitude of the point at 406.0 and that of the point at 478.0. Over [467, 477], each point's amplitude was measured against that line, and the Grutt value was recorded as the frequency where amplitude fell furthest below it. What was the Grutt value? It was 470.0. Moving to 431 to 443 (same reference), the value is 442.0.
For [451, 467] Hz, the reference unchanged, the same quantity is 466.0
